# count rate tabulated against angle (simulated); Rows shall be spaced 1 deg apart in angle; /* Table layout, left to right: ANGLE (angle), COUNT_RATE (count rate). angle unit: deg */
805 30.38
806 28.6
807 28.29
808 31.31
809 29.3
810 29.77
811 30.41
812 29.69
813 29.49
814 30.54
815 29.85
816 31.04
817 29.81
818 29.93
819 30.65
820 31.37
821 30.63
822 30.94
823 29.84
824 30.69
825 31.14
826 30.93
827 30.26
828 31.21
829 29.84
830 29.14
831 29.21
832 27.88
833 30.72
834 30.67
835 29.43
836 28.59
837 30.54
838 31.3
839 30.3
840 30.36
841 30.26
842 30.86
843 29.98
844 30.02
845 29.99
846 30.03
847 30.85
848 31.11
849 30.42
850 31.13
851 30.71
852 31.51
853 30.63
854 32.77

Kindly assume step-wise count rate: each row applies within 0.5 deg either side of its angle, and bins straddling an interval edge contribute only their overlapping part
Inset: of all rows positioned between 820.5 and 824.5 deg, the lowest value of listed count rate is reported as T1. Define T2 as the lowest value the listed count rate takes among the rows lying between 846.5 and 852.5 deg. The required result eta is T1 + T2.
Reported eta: 60.3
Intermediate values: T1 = 29.84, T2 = 30.42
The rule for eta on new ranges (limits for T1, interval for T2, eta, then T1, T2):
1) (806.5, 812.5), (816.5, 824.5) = 58.1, 28.29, 29.81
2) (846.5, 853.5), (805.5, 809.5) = 58.7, 30.42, 28.29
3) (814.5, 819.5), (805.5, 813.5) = 58.1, 29.81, 28.29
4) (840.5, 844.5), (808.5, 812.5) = 59.3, 29.98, 29.3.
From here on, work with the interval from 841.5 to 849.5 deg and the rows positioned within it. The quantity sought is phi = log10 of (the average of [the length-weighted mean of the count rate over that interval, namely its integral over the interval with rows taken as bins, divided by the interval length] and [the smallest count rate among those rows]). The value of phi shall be 1.48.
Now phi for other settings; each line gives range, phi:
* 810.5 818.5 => 1.47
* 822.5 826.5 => 1.48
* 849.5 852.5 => 1.49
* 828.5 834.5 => 1.46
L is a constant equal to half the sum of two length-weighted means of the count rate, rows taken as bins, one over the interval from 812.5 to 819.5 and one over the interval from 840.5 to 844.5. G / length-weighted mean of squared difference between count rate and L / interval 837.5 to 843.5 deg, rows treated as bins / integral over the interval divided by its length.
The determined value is 0.3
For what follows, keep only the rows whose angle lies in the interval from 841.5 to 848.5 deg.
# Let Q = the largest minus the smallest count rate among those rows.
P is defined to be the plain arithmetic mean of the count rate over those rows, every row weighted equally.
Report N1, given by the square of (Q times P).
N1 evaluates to 1181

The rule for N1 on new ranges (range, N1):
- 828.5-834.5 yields 7056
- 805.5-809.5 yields 7870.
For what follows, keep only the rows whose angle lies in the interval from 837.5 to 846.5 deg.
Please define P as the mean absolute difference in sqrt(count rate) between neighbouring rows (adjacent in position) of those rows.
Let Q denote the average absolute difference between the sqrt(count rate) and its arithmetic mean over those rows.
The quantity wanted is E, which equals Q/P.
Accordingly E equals 0.96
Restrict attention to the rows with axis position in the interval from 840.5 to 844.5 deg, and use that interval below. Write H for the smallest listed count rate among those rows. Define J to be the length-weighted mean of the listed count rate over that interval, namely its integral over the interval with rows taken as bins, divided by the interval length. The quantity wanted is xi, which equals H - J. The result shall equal -0.30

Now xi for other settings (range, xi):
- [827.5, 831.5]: -0.71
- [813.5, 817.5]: -0.50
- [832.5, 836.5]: -1.26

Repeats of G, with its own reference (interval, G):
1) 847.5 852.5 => 0.7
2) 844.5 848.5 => 0.3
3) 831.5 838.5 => 1.5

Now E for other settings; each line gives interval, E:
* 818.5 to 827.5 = 0.53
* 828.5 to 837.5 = 0.69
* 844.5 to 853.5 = 0.68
